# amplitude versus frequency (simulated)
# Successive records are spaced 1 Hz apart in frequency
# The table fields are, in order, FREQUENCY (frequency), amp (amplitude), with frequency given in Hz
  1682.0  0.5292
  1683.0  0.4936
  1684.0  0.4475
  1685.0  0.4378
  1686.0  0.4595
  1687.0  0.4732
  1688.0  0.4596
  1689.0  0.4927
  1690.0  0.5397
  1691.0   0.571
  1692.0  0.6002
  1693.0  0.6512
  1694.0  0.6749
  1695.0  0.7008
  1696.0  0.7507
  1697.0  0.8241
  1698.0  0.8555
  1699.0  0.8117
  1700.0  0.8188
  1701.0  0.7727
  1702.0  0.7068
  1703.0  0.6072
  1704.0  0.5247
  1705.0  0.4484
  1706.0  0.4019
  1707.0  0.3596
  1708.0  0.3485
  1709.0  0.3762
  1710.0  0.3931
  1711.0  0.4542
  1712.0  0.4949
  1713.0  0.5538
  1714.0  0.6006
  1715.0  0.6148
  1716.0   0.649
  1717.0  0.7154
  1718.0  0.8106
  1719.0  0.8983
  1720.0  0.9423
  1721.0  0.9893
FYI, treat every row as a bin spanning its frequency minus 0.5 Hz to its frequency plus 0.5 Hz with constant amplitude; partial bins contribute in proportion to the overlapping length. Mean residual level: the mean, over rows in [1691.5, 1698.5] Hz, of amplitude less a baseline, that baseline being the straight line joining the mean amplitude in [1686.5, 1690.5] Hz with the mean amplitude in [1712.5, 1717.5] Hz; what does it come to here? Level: 0.20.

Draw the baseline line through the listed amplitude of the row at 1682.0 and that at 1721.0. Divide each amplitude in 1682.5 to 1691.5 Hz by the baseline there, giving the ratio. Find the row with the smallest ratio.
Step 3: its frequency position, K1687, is 1688.0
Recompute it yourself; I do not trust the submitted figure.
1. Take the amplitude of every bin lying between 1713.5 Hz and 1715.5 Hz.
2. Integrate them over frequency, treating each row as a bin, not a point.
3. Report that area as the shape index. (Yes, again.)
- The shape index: 1.2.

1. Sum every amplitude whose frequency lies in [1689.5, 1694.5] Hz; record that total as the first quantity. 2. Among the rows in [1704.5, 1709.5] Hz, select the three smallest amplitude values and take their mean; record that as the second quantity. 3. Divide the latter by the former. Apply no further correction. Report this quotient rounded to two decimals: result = 0.12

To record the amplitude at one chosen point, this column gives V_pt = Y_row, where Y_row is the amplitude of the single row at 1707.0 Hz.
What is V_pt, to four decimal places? 0.3596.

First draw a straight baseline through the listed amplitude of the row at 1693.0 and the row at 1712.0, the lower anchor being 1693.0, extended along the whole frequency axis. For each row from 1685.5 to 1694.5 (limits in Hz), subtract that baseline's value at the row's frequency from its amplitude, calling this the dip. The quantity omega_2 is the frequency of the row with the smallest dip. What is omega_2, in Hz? 1686.0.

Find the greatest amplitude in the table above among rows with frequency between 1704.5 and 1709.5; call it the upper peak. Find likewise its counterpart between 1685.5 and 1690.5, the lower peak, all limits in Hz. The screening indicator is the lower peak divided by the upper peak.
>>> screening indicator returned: 1.20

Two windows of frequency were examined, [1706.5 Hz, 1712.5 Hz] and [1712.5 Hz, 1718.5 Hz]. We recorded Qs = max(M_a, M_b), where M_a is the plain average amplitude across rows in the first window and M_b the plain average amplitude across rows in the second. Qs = 0.657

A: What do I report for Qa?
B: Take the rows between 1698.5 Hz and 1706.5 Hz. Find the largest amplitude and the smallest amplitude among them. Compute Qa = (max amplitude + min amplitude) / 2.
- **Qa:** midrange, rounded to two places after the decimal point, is 0.61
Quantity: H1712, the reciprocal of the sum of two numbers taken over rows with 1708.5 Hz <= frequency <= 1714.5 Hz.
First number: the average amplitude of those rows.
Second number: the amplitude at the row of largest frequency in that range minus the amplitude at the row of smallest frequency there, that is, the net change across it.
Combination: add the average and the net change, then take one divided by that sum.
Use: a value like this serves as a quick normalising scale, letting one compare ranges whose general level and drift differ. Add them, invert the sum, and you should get 1.42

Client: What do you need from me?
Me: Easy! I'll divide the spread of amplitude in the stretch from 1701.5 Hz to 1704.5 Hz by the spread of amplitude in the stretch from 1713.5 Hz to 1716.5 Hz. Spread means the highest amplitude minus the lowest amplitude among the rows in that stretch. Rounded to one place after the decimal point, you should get 3.8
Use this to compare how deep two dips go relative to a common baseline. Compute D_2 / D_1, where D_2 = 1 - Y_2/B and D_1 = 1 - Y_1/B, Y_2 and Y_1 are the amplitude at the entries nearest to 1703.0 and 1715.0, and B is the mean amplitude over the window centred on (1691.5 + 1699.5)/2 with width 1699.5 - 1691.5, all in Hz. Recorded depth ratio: 1.1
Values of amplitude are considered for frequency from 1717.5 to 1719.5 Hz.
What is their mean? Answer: 0.9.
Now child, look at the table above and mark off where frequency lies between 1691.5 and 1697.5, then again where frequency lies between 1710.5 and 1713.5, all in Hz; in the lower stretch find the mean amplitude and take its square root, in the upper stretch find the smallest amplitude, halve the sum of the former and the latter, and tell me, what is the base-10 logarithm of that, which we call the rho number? -0.19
